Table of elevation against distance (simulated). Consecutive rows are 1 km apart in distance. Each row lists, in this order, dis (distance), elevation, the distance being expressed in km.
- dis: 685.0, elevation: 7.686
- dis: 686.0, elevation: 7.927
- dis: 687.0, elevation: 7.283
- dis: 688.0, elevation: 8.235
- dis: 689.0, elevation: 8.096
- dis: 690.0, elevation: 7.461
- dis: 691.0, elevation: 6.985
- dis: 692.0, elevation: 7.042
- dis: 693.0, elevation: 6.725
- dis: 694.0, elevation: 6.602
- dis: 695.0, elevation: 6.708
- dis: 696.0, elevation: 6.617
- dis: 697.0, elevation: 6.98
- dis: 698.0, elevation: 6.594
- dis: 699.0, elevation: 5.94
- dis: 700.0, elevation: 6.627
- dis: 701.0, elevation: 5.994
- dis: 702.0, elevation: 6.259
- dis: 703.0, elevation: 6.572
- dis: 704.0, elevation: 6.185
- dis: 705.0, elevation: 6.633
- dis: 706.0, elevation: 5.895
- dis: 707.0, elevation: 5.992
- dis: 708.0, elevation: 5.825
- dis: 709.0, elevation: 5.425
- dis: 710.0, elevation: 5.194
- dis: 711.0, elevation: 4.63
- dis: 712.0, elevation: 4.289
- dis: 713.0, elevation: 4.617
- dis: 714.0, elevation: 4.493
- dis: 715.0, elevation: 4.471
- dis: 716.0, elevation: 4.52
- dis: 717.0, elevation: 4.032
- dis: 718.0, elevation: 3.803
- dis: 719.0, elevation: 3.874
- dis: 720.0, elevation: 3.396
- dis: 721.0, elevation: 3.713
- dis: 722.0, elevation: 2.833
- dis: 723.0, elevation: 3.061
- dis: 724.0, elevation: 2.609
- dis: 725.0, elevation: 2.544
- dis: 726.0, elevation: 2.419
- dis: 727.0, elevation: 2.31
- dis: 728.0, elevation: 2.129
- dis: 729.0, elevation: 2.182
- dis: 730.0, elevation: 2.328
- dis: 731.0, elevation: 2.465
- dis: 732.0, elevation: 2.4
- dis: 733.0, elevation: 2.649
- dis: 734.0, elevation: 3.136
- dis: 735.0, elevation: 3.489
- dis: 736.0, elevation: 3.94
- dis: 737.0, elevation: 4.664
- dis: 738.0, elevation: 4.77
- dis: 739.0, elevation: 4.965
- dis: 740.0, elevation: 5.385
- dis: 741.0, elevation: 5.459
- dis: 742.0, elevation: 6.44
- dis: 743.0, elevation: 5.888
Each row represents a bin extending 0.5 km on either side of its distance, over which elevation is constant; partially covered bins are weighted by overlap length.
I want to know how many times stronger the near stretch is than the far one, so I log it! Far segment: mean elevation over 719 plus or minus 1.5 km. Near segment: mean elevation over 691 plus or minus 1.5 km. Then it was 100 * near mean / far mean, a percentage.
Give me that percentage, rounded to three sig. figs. 194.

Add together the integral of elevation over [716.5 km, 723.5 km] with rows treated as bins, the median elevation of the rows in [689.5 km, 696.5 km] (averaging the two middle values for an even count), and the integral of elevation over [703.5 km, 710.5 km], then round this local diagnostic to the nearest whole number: 73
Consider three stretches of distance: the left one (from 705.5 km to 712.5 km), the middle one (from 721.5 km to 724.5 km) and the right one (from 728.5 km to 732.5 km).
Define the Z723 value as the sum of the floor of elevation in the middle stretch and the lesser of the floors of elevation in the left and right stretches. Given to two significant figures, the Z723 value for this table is 4.8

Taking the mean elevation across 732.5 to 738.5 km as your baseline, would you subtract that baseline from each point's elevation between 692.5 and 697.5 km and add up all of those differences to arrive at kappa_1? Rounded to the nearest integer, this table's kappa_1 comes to 15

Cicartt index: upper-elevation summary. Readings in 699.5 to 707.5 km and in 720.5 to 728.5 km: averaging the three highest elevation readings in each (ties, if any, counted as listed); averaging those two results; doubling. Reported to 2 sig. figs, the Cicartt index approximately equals 9.8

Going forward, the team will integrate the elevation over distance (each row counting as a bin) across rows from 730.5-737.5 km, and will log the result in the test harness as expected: 23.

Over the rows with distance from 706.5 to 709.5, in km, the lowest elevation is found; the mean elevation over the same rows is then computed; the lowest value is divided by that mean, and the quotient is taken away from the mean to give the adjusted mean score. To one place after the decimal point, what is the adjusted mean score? 4.8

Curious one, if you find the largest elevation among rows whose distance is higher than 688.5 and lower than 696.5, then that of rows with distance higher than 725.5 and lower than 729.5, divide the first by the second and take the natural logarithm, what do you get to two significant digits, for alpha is 1.2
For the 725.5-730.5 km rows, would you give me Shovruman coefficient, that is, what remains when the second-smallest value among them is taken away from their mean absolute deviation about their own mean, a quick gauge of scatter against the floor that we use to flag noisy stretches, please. -2.1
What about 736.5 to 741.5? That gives -4.5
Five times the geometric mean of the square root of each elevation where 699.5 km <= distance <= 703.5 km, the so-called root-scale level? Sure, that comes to 12.6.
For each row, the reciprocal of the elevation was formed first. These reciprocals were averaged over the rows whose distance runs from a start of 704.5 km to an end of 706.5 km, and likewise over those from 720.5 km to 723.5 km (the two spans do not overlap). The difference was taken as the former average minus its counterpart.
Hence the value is -0.16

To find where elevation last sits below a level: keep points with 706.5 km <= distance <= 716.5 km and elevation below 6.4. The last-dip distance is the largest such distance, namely 716.0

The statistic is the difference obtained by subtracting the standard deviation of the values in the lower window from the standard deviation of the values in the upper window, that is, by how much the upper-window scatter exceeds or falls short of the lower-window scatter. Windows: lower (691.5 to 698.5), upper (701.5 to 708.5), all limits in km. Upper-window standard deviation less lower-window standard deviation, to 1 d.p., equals 0.1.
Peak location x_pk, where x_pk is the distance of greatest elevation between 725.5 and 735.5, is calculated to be 735.0 km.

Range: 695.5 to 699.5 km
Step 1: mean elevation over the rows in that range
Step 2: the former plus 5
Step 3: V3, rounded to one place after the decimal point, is 11.5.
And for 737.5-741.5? 10.1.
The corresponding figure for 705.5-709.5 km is 10.8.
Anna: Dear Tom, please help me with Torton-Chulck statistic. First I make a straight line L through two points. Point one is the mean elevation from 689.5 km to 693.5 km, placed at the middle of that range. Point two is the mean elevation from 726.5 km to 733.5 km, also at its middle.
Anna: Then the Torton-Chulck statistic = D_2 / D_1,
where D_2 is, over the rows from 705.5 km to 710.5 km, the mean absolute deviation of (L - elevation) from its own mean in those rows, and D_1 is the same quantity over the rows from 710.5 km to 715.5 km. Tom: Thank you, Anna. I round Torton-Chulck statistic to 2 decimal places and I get 0.81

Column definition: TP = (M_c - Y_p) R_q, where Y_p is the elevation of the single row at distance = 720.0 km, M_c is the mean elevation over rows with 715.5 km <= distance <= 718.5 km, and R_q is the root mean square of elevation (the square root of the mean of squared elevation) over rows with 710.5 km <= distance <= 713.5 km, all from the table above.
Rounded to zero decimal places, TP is 3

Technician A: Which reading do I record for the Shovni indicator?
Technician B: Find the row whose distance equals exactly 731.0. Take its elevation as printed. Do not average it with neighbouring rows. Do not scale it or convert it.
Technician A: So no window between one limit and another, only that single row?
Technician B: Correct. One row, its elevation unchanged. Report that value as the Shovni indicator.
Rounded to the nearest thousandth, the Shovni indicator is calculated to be 2.465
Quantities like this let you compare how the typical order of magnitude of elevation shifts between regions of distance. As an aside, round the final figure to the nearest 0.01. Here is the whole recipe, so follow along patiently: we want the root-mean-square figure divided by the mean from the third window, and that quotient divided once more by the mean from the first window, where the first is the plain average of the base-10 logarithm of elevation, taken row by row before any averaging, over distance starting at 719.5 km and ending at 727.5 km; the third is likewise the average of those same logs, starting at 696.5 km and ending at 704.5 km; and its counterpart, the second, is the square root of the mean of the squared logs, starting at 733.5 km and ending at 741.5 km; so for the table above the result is 1.79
